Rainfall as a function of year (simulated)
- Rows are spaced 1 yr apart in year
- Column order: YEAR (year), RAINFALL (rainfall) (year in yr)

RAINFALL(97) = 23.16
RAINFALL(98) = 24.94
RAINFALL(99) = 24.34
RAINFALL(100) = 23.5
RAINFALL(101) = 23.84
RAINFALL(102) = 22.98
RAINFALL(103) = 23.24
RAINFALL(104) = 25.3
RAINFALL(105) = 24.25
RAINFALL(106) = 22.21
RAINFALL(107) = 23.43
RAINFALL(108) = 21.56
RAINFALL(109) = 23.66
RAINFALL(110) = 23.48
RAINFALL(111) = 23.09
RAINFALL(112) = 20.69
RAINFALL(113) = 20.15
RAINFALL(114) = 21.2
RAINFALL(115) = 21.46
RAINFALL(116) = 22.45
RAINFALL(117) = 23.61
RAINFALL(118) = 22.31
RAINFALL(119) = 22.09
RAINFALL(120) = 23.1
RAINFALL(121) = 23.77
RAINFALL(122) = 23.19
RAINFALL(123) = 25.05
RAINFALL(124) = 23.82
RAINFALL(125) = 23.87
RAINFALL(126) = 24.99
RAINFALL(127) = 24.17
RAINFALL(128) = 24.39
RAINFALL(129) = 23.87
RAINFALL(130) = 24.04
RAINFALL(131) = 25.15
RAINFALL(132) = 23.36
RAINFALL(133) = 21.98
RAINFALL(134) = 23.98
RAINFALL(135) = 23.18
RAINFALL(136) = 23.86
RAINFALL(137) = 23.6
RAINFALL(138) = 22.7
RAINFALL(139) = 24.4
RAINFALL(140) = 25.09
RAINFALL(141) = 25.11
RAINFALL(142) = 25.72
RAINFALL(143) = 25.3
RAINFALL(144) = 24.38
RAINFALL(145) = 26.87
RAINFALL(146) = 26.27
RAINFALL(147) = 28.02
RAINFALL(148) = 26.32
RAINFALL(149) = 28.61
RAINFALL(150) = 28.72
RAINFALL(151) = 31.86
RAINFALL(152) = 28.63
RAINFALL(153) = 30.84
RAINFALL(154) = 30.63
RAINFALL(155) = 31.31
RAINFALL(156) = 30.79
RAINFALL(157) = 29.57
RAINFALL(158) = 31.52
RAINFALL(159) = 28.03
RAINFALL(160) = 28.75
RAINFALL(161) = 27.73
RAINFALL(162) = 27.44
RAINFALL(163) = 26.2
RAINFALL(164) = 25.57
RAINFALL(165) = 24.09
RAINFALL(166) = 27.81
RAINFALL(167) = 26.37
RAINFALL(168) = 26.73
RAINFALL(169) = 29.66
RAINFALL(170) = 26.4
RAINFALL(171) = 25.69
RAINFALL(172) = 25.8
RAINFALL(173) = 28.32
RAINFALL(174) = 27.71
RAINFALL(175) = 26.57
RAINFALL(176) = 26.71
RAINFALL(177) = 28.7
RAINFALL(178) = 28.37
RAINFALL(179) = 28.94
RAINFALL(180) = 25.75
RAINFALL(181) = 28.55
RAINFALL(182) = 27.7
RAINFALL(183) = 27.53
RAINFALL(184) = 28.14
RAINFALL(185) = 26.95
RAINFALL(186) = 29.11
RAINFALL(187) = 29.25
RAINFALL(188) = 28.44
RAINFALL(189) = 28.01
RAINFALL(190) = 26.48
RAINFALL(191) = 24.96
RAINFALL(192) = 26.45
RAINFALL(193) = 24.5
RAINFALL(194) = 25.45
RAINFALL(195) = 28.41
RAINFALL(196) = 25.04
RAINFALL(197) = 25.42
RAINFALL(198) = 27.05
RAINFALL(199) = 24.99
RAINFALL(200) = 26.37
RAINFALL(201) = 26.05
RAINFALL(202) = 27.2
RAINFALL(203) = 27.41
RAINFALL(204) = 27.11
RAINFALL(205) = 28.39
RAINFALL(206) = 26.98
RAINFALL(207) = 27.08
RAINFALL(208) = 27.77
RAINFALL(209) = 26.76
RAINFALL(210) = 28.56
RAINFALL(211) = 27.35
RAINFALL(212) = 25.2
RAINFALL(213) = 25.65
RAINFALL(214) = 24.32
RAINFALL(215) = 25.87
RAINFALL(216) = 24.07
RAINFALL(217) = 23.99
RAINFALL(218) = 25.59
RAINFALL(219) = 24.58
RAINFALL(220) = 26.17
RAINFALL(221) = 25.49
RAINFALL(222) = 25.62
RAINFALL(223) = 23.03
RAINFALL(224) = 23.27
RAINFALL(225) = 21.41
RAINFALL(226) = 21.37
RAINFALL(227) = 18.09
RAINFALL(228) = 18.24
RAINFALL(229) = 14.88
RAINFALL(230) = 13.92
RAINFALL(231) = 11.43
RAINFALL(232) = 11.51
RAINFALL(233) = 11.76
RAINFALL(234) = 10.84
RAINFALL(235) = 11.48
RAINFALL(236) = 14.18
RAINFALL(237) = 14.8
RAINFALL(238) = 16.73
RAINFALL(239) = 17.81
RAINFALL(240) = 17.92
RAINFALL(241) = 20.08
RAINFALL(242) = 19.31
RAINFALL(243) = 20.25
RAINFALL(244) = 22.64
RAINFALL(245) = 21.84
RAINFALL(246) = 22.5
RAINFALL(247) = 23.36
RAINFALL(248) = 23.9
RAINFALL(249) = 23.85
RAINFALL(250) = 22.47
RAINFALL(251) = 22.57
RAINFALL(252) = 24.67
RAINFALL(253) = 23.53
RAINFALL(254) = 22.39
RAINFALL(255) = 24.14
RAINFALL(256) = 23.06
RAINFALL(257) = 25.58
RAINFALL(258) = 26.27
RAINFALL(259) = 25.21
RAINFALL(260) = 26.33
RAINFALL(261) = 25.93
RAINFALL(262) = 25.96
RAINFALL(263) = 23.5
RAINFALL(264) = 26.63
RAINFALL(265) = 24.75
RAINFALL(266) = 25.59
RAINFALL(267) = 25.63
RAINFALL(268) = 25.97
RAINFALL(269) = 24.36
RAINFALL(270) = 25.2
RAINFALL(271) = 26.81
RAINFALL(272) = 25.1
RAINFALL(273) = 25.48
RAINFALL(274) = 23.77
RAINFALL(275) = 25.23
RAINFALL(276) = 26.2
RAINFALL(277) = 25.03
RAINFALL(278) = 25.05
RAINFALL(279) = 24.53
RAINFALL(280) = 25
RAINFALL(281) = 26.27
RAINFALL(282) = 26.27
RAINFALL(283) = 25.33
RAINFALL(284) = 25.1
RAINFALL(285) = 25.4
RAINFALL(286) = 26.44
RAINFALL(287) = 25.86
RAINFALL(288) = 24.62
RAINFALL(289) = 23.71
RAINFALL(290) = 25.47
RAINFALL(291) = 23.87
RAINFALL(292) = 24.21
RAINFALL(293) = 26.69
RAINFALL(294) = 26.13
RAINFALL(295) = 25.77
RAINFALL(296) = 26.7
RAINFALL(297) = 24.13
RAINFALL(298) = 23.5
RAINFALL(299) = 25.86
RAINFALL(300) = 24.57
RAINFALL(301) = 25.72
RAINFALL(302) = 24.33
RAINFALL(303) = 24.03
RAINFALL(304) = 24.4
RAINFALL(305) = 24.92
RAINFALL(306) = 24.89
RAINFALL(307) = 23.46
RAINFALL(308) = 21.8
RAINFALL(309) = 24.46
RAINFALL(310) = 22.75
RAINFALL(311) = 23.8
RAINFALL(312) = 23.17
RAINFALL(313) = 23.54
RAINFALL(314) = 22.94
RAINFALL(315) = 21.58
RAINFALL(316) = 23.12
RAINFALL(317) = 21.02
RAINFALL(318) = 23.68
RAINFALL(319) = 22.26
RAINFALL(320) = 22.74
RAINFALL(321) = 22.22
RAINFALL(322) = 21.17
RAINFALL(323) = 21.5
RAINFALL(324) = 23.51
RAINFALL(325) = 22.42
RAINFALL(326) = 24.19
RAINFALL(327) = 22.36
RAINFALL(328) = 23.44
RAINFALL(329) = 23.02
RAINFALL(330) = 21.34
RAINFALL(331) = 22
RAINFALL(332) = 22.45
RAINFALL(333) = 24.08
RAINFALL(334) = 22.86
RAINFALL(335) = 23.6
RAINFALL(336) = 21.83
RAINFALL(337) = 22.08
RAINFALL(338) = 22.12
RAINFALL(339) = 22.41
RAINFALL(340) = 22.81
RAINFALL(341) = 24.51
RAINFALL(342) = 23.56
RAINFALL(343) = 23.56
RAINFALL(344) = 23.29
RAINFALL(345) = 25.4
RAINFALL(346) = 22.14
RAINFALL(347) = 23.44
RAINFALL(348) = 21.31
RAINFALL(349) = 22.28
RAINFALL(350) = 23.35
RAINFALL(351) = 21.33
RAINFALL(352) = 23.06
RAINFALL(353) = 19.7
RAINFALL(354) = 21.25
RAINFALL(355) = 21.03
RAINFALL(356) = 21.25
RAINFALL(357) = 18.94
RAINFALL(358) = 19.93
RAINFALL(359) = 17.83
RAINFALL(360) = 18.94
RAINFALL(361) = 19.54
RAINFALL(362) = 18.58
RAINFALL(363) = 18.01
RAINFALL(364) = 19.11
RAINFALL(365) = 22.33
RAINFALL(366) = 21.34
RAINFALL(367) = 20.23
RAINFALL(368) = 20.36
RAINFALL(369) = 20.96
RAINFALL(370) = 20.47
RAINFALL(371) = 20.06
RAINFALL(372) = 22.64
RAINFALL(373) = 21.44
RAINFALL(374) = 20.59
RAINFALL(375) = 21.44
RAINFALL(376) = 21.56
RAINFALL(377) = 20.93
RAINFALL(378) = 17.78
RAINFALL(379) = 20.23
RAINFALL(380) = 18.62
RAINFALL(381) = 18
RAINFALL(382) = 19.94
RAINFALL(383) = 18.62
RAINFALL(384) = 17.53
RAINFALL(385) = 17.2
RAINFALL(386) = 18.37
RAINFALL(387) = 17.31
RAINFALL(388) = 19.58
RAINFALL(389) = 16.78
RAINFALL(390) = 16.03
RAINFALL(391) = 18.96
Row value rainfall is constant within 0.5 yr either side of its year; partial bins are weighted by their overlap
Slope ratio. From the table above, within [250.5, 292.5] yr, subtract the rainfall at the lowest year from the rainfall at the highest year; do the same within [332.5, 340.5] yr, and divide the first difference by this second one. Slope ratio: -1.3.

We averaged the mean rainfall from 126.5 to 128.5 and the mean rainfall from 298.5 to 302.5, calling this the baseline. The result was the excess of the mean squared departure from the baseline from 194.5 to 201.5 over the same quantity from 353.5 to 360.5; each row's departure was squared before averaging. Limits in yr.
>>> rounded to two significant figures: -21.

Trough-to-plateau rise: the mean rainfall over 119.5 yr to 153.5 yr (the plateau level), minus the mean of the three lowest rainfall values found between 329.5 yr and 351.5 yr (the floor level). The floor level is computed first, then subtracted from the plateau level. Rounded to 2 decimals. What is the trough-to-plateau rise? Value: 3.91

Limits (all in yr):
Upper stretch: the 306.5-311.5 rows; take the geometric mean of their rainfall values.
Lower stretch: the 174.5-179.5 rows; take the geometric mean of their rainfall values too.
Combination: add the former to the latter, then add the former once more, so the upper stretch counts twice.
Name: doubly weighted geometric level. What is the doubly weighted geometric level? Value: 74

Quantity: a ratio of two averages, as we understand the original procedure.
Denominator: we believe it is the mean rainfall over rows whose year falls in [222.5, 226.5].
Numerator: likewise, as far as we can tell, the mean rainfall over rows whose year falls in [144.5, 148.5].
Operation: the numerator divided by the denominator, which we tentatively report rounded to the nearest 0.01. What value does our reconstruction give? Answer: 1.21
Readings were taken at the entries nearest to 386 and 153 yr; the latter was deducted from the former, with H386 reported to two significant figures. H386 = -12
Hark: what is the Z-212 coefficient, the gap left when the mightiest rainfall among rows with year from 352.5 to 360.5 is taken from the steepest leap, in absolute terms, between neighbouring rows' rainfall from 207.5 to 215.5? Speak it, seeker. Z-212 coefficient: -19.1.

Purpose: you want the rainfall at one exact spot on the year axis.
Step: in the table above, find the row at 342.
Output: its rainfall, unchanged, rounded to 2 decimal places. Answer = 23.56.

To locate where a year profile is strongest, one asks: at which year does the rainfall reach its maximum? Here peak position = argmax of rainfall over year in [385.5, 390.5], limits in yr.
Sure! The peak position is 388 yr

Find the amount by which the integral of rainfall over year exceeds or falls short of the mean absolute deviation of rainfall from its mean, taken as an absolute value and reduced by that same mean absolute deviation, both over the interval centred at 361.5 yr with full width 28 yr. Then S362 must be 575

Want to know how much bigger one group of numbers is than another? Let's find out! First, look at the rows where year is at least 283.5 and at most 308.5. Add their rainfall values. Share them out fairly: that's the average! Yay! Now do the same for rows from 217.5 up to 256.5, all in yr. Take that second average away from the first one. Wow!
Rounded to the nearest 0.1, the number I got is 4.8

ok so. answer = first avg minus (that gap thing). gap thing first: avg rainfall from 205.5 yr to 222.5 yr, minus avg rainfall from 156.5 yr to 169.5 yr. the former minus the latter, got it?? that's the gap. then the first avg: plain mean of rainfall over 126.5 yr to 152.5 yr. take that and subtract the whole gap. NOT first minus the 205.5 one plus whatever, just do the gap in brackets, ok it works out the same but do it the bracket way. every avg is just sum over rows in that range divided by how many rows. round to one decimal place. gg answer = 27.1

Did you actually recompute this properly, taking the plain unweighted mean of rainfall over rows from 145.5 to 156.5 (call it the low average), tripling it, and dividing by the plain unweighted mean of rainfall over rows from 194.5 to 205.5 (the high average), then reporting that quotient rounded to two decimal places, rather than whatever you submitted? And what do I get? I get 3.29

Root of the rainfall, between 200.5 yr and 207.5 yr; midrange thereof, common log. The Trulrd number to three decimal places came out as 0.717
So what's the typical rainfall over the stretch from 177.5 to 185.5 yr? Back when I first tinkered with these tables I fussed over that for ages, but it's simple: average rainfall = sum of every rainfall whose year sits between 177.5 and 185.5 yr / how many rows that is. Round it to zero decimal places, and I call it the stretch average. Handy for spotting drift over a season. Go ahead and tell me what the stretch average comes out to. 28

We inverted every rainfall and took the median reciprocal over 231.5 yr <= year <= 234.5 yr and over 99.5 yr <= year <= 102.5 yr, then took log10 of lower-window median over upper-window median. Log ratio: -0.31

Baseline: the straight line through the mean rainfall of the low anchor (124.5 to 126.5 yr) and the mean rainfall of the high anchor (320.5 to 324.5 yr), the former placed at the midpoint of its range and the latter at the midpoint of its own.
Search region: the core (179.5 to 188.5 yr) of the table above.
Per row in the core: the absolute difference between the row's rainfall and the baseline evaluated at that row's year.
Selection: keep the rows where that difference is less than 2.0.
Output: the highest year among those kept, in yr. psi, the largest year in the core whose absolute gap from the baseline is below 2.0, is 180 yr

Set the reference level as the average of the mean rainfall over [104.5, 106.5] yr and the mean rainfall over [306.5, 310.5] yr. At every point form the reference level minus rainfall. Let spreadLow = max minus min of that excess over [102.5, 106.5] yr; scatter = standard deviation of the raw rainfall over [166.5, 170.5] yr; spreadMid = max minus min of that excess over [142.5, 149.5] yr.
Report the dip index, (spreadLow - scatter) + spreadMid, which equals 6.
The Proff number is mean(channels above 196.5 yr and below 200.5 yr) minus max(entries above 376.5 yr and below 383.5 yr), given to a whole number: 5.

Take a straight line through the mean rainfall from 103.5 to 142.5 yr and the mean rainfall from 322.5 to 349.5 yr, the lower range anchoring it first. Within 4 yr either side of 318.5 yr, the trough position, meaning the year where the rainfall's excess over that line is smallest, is 317 yr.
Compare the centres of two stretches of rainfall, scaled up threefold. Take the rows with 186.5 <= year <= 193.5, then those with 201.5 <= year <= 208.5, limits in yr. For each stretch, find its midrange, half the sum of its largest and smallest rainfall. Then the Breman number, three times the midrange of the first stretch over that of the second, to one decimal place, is 2.9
